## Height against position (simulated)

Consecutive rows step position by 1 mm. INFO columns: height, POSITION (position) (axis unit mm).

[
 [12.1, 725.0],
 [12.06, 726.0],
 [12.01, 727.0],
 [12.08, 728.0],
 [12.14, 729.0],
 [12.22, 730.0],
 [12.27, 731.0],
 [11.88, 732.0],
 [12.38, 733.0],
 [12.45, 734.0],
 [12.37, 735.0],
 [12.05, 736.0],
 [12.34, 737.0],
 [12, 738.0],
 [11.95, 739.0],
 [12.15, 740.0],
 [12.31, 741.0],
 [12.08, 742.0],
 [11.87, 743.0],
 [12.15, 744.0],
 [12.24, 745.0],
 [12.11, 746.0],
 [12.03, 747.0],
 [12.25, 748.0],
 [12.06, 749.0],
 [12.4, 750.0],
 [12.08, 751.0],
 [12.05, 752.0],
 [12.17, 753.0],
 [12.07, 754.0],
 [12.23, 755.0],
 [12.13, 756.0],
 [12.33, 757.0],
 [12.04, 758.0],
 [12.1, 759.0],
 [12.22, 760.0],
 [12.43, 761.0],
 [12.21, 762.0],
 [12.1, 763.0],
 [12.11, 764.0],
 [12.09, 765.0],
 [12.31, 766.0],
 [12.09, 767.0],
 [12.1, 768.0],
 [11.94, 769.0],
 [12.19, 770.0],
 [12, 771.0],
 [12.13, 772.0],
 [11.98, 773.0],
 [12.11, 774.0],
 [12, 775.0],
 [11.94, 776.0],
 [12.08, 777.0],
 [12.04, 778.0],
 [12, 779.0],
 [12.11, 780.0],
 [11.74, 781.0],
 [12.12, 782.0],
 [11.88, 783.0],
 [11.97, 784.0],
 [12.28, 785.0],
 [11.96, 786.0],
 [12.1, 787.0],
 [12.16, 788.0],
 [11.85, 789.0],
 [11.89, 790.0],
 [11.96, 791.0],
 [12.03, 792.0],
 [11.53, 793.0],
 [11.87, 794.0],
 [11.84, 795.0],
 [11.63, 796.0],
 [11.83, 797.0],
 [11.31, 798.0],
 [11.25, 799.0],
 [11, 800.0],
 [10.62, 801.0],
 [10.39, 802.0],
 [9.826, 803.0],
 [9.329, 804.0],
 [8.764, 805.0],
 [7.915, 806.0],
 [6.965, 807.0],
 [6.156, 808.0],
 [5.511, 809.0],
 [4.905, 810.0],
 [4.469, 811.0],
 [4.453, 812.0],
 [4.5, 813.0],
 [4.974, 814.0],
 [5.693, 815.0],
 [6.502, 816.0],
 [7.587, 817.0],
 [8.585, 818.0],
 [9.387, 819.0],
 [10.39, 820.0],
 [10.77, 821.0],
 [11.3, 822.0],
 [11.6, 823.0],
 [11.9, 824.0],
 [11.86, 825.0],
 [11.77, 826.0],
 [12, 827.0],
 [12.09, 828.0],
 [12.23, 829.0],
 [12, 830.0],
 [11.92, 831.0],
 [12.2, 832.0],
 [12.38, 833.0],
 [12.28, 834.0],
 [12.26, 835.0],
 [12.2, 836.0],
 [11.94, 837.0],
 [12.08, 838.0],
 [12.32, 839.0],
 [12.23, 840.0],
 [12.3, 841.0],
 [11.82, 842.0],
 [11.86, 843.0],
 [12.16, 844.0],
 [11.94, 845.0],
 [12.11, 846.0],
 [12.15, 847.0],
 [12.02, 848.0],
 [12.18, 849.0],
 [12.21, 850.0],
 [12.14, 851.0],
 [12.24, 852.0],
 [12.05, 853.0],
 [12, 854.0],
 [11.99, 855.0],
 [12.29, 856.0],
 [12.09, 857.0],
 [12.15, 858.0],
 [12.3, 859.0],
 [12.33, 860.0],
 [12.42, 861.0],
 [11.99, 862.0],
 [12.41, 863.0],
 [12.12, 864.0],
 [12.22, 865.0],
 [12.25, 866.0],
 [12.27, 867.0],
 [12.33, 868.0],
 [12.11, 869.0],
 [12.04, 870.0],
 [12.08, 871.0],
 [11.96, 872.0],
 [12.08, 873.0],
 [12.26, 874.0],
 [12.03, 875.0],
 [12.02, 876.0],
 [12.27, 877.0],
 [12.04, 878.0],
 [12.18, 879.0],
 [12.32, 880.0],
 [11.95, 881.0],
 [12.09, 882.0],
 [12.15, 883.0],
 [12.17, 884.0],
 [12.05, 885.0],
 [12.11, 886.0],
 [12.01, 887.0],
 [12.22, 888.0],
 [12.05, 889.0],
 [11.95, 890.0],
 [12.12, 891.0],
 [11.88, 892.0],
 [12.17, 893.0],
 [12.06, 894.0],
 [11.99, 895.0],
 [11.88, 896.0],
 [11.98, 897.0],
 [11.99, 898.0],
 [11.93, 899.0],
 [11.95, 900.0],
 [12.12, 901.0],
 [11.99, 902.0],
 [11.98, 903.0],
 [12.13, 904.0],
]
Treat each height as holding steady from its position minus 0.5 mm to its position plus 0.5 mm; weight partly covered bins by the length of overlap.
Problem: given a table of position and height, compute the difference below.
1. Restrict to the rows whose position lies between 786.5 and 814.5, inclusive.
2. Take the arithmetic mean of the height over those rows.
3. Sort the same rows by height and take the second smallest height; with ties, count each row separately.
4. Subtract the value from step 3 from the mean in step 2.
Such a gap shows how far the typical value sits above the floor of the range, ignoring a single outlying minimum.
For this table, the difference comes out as 4.9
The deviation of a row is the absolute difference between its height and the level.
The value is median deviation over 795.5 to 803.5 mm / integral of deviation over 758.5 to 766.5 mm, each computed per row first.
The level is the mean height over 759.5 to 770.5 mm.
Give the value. 1.35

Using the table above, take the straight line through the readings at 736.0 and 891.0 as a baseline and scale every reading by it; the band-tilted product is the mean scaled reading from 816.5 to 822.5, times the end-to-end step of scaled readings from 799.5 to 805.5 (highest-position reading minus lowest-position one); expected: -0.15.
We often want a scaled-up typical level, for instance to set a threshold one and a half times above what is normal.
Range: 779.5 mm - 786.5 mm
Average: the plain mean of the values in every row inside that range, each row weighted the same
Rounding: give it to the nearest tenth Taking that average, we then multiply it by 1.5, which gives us 18.0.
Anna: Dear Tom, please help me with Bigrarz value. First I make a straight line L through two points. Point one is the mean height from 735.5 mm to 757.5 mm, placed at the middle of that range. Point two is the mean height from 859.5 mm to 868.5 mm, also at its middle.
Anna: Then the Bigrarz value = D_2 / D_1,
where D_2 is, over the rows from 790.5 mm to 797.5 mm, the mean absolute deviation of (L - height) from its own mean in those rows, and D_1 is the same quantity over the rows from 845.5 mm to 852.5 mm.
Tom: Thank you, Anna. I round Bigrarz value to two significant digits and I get 2.6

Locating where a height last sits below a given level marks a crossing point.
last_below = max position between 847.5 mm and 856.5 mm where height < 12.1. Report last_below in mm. 855.0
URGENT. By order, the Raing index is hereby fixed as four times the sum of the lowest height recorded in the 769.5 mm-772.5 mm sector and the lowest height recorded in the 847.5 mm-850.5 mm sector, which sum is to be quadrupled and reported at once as 96.1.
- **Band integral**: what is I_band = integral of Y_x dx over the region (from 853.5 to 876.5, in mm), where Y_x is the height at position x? 280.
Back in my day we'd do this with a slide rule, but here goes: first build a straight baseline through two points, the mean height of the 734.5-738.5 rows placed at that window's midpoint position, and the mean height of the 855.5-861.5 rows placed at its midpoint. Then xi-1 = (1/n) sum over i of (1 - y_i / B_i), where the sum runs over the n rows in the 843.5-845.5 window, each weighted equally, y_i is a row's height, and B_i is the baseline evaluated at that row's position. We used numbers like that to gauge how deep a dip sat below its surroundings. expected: 0.0167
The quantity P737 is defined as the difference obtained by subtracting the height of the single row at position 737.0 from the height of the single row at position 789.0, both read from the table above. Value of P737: -0.5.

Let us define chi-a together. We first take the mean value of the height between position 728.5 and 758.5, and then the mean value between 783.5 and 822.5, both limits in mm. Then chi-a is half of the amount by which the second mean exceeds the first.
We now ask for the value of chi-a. -1.3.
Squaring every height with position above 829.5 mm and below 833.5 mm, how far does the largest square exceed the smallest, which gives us 11.2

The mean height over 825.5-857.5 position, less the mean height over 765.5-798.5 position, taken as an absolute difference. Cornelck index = 0.14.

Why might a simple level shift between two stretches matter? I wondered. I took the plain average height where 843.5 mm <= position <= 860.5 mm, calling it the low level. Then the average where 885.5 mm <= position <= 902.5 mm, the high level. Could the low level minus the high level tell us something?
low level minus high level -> 0.11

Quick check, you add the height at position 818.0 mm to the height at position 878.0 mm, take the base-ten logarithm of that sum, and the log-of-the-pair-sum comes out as 1.31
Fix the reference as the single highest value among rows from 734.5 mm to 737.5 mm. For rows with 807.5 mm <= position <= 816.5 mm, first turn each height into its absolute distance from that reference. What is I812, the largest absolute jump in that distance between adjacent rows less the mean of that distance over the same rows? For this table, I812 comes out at -6.32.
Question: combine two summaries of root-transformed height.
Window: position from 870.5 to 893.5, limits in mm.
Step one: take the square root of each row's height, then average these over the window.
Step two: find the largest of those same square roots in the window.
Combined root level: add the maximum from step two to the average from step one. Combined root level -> 6.99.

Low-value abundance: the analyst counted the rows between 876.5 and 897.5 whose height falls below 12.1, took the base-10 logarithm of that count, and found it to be 1.08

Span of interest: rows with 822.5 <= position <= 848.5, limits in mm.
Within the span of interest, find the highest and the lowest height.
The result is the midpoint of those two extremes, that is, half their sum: 11.99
